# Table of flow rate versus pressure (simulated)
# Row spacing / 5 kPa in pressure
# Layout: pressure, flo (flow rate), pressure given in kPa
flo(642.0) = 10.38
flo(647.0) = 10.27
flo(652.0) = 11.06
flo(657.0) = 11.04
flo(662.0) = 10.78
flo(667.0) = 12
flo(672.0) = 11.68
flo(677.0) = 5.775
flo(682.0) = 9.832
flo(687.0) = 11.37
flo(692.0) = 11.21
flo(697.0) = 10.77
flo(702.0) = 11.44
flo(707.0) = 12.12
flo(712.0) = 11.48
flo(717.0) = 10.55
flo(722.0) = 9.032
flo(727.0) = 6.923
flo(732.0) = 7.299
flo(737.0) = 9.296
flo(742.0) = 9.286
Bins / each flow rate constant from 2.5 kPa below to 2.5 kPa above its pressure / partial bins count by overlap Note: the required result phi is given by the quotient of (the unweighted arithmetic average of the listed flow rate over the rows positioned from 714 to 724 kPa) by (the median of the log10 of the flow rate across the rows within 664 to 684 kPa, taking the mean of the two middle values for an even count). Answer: 9.5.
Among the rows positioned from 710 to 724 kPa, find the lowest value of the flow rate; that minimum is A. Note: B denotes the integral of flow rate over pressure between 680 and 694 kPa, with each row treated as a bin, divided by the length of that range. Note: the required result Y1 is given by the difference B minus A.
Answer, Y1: 2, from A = 9.032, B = 10.8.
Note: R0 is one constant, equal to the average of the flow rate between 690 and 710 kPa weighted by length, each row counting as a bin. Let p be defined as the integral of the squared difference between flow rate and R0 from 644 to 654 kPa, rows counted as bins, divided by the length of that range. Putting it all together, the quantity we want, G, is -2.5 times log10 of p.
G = 0.3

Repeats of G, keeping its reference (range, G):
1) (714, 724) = -1.1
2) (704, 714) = 1.4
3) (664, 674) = 1.5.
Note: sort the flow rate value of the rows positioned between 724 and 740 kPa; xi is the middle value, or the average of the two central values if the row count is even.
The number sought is 7.3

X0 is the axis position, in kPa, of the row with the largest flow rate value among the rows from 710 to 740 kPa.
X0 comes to 712.0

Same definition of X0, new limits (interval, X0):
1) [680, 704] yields 702.0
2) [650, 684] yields 667.0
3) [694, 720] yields 707.0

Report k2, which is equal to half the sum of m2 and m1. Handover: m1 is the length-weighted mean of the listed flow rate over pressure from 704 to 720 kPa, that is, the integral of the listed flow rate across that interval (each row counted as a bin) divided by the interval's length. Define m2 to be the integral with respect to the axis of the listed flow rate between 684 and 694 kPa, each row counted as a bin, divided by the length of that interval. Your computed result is 11.3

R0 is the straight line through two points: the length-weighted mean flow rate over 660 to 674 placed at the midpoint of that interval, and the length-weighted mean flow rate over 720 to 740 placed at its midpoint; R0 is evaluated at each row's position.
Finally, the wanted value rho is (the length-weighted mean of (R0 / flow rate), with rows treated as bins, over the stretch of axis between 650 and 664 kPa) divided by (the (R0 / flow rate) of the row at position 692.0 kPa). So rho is 1.2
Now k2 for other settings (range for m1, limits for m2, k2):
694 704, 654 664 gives 11.0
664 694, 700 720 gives 10.8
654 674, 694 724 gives 11.1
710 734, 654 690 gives 9.7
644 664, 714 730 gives 9.8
